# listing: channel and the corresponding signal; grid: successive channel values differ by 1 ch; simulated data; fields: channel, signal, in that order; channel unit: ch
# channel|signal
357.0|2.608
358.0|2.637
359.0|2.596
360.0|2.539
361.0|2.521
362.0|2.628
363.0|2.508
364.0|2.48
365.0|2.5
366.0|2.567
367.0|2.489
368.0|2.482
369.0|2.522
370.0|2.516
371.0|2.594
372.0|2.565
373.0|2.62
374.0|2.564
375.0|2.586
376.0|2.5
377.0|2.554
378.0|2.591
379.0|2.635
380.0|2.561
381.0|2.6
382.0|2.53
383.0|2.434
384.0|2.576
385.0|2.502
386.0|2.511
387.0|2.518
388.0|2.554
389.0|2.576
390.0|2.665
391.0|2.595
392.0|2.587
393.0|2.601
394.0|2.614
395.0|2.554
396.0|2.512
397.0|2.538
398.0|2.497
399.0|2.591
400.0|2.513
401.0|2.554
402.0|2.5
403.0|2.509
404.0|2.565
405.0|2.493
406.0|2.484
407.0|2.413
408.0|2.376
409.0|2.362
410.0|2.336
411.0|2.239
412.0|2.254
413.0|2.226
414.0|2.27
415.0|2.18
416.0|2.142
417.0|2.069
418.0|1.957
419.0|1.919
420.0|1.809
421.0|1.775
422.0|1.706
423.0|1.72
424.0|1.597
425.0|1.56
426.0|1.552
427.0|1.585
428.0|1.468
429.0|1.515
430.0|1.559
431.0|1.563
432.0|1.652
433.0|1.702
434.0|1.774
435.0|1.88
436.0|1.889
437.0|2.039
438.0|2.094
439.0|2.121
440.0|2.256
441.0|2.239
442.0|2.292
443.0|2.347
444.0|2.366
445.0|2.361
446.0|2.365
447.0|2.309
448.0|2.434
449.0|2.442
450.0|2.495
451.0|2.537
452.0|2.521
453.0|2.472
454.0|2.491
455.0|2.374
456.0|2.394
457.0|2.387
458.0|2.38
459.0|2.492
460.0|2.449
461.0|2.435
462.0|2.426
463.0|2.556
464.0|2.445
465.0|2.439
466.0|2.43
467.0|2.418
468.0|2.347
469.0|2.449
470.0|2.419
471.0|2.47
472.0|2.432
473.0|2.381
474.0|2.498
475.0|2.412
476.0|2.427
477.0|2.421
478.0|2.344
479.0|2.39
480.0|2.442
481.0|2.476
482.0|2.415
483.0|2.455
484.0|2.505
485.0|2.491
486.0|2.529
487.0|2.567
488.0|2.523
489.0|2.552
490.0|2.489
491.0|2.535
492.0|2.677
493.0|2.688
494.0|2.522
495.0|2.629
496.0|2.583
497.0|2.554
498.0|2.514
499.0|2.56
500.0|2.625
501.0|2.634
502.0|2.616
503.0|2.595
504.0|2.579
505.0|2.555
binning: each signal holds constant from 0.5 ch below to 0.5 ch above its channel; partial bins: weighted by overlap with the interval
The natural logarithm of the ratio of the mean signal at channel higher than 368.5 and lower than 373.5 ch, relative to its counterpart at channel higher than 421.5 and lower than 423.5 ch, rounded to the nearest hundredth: 0.40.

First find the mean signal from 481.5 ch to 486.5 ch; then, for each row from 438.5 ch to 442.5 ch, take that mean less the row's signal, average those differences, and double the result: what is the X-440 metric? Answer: 0.5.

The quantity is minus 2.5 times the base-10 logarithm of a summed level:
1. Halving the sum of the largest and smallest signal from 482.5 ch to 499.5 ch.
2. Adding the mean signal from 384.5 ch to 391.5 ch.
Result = -1.78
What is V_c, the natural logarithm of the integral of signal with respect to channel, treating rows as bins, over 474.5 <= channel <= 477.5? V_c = 1.98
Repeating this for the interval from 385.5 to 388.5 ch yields 2.03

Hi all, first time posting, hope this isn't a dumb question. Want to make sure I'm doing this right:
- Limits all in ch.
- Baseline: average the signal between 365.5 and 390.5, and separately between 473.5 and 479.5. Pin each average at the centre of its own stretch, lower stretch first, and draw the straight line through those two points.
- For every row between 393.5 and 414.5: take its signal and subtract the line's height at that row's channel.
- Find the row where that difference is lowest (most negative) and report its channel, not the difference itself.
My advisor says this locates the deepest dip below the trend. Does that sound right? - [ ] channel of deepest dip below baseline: 413.0 ch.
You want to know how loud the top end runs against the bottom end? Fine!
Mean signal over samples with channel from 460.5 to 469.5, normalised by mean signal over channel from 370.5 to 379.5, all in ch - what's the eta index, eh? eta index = 0.95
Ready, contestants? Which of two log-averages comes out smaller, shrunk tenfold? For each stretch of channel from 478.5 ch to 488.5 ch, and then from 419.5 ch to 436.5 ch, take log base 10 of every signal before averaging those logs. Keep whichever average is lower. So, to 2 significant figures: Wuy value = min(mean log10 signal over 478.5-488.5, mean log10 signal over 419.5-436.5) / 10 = 0.022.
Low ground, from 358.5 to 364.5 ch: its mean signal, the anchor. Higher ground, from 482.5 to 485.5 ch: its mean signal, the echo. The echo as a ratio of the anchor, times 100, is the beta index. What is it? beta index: 98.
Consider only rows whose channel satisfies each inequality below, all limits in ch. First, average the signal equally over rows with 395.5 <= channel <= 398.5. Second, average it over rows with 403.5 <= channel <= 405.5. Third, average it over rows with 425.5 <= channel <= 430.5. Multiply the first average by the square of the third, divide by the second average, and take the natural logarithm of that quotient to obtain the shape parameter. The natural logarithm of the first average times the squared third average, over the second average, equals 0.85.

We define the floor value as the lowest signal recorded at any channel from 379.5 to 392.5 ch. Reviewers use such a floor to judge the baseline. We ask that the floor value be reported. 2.434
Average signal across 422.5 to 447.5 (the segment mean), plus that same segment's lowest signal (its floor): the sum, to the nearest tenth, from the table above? 3.4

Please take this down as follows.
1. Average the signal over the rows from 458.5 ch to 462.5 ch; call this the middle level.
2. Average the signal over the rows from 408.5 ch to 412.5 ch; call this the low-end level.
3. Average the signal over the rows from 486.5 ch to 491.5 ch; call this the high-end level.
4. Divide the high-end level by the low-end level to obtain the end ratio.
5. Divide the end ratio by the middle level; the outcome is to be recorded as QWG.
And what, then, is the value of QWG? 0.45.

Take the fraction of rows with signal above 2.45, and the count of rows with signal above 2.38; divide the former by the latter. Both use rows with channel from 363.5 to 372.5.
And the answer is 0.111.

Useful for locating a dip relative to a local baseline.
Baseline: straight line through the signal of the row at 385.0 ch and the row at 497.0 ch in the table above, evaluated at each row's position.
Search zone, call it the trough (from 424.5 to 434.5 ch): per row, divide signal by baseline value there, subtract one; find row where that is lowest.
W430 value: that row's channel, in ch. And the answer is 428.0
